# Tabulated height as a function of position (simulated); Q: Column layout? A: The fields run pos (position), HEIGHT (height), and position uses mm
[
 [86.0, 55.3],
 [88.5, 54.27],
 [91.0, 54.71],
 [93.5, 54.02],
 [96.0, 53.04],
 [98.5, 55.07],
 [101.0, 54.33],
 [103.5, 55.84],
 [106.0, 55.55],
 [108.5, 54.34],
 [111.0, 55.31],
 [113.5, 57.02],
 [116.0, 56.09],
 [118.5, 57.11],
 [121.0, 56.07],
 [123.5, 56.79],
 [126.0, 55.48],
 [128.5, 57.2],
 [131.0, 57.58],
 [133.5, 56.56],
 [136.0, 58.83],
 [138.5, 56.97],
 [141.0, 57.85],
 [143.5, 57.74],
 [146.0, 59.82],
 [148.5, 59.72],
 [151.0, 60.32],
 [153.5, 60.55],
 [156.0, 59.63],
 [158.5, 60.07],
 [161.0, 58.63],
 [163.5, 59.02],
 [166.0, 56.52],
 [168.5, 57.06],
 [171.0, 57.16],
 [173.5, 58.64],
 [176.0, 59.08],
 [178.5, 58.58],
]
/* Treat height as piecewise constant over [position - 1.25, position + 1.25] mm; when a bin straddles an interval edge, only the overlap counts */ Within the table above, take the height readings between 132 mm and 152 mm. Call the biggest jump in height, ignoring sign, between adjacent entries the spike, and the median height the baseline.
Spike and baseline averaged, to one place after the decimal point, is 30.3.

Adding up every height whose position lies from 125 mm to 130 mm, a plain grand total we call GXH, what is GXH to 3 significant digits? 113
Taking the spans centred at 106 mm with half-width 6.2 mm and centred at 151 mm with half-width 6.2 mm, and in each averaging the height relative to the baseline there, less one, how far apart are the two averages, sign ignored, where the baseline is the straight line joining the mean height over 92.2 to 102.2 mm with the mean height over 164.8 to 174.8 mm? 0.05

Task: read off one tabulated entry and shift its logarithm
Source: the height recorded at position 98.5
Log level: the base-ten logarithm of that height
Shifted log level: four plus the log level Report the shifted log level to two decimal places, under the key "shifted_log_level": 5.74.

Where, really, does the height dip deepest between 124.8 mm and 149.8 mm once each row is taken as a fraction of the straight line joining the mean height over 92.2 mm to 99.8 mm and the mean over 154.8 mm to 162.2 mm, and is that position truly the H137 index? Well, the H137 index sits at 126.0 mm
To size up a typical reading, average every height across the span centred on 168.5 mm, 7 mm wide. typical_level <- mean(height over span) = 56.9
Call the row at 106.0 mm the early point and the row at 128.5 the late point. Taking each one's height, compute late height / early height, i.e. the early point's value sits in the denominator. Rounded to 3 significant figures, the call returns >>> 1.03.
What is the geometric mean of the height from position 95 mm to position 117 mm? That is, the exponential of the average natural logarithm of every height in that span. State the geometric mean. 55.2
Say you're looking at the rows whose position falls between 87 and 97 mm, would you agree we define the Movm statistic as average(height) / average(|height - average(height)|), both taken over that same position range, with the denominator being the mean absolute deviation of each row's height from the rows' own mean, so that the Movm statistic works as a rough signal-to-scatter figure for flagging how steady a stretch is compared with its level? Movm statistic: 111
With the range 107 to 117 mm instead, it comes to 64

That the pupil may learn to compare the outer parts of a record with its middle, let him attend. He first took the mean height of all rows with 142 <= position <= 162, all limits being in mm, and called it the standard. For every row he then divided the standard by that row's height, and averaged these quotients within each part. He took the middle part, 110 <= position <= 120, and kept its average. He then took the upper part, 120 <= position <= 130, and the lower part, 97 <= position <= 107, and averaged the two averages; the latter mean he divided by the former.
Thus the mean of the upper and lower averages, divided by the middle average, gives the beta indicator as 1.011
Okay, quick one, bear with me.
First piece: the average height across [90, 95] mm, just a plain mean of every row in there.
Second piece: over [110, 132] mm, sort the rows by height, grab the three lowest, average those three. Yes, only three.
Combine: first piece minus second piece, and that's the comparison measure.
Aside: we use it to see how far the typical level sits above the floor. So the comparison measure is -1.3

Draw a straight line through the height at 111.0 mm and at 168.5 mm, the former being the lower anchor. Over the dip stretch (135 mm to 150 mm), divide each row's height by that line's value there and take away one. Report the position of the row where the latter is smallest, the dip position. 138.5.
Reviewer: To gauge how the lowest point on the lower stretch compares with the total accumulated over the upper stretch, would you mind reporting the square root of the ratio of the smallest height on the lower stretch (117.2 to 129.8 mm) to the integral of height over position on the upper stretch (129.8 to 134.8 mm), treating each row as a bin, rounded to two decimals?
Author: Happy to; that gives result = 0.44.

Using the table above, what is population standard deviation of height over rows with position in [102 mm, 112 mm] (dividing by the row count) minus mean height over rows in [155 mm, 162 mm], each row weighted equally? -58.9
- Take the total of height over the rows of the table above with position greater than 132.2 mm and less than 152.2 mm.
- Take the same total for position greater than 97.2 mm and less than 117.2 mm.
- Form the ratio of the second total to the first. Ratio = 0.95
